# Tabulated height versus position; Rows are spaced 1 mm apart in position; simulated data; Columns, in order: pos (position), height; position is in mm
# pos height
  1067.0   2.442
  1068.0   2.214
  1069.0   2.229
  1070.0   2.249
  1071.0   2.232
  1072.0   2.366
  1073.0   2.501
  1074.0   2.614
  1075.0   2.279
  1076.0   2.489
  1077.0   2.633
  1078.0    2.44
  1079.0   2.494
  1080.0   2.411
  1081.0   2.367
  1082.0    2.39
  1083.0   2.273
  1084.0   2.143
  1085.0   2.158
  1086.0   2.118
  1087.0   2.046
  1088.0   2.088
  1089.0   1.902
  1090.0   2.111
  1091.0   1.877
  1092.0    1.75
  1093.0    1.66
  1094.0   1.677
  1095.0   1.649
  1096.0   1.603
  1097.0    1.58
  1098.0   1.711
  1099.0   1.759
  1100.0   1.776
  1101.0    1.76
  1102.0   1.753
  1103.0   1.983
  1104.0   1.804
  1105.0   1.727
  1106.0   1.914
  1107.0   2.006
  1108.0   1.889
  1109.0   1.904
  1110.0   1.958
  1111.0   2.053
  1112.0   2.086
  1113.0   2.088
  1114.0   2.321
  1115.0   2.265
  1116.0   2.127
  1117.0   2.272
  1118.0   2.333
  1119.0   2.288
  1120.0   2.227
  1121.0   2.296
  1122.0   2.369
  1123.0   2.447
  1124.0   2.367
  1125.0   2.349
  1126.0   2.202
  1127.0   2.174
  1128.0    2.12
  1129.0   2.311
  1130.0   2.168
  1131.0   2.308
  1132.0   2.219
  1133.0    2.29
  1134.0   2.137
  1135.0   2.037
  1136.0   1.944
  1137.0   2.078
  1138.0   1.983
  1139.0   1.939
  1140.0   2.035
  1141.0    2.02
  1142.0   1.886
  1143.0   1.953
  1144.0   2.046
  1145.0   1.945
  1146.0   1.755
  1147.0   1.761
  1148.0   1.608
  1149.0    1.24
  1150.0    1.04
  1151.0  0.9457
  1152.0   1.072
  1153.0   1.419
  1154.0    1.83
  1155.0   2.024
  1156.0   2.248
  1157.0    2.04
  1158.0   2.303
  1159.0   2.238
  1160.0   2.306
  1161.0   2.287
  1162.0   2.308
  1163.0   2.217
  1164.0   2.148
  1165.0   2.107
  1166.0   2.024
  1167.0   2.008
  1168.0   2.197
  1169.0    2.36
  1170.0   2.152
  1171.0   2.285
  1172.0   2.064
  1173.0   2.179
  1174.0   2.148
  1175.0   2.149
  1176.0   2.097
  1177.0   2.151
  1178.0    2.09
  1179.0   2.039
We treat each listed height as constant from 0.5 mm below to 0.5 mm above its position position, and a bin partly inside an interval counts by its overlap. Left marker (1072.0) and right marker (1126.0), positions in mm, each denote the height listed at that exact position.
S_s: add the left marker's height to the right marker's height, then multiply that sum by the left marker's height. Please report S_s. 10.8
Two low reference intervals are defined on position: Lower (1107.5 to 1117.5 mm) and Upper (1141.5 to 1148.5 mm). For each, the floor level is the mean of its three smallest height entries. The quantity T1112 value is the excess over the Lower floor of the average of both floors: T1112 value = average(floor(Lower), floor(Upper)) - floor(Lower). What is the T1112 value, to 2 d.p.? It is -0.10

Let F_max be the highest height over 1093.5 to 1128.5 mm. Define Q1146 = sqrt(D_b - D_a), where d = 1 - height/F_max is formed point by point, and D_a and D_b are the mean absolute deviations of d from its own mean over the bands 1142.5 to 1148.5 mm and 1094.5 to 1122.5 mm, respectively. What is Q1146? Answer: 0.18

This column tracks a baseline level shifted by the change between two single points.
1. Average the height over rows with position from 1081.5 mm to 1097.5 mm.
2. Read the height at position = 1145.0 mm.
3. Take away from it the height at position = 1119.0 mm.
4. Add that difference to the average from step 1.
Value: 1.6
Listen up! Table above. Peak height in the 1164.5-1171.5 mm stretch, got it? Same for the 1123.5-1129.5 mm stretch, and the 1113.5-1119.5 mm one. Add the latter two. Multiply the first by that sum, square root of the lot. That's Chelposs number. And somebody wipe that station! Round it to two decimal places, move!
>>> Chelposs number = 3.33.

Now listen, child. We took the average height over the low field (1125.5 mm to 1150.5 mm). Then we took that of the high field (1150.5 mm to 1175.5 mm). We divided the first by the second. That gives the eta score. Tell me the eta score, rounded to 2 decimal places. 0.96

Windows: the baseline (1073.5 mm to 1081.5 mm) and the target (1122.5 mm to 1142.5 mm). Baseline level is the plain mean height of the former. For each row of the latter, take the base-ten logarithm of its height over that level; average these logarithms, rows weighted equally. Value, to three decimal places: -0.061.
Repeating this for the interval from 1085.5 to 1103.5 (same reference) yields -0.133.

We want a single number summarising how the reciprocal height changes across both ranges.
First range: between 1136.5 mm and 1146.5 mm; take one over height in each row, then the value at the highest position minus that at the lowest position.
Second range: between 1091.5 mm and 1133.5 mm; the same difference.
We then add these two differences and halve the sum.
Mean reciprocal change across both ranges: -0.023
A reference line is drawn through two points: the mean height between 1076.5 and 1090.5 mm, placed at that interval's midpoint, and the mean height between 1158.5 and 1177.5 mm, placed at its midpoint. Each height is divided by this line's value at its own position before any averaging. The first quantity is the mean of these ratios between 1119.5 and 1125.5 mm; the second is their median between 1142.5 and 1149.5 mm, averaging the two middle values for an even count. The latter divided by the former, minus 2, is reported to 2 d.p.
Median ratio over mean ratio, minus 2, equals -1.24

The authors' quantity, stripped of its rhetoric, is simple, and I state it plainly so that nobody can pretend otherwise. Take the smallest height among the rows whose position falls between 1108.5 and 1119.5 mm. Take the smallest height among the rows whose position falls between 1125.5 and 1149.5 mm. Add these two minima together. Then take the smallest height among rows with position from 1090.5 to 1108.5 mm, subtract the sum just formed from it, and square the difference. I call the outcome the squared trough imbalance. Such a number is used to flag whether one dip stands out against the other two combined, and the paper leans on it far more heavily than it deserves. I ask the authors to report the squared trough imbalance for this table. 2.4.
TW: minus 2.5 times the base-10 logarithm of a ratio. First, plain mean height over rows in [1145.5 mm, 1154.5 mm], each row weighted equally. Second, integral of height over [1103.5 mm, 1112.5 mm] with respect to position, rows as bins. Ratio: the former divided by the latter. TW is 2.7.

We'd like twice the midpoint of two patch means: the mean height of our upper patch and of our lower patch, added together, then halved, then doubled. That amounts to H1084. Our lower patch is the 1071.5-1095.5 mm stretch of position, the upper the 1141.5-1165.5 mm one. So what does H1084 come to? 4.05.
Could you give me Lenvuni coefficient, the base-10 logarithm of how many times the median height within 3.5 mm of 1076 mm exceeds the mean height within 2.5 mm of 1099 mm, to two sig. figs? 0.16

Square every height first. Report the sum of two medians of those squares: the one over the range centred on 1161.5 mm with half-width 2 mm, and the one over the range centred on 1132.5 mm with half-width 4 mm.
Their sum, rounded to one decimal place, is 10.1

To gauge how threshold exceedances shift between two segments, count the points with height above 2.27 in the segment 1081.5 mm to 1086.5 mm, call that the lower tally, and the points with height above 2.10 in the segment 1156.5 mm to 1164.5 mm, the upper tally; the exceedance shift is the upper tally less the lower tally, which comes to 5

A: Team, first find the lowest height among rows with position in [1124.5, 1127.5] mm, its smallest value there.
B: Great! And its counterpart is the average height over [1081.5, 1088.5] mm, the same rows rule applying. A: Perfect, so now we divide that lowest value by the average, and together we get 1.00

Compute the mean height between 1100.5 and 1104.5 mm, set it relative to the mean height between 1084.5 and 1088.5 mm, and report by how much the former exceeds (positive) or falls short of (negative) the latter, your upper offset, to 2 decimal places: -0.28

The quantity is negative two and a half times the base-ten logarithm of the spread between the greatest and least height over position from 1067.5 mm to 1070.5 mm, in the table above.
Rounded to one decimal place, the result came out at 3.6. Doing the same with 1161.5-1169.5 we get 1.1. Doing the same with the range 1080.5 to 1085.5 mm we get 1.5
